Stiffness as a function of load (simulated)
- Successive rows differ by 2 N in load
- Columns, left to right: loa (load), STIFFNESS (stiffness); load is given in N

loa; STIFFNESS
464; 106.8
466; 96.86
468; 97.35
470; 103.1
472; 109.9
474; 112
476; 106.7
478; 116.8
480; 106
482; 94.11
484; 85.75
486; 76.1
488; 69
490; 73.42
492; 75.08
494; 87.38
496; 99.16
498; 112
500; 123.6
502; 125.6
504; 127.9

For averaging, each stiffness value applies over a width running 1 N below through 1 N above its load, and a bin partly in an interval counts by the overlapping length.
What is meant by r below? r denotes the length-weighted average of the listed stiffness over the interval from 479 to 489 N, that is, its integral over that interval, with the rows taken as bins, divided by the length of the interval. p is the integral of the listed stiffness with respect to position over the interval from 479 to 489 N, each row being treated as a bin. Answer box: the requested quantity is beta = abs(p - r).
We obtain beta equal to 776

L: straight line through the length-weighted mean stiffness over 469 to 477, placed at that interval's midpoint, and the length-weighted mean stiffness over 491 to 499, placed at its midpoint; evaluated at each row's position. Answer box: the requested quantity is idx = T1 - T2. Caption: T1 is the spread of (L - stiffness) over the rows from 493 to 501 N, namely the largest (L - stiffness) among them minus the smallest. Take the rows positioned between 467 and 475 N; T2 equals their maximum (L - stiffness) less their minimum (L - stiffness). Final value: 22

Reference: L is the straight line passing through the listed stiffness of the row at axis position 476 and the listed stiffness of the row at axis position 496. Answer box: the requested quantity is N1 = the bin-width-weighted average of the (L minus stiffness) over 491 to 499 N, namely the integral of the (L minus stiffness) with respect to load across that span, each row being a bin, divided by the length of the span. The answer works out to 6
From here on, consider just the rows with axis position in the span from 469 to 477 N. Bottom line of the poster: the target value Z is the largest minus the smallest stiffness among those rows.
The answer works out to 9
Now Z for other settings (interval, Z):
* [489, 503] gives 52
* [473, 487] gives 41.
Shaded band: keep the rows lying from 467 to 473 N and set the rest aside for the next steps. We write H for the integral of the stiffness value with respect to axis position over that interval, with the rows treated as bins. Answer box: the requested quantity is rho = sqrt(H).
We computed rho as 24.9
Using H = 621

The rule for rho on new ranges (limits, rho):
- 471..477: 25.6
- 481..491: 28.2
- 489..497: 25.9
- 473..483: 32.7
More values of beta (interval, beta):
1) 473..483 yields 964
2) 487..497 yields 727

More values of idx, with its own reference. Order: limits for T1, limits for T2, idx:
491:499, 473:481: 29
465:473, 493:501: -23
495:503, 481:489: 9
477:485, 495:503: -3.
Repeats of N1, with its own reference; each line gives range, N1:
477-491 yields 15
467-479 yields 0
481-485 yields 14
